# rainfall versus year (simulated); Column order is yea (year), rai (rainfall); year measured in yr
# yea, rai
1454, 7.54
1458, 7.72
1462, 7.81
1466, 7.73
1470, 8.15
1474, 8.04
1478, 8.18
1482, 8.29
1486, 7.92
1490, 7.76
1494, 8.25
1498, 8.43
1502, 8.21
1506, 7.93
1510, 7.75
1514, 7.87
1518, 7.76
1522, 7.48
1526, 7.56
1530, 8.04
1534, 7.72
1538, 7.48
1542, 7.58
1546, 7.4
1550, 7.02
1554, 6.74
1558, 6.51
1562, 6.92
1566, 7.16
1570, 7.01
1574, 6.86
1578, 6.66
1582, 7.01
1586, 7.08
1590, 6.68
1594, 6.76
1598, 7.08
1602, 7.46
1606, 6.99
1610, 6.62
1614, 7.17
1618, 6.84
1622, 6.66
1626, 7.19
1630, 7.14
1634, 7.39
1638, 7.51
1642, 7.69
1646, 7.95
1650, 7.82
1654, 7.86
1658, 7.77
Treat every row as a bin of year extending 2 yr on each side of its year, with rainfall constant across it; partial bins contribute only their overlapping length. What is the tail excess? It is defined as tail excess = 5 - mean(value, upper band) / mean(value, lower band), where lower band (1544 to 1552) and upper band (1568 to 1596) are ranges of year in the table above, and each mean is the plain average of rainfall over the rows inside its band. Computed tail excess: 4.05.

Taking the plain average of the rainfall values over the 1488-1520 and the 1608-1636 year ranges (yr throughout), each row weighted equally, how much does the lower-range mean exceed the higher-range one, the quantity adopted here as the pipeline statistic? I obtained 1.0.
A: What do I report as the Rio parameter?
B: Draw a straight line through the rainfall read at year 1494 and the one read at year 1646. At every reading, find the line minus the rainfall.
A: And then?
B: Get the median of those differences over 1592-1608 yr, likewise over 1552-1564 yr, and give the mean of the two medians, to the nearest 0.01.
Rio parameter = 1.20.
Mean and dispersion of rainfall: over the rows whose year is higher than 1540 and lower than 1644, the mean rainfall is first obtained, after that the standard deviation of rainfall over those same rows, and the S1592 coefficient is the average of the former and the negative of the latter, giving 3.36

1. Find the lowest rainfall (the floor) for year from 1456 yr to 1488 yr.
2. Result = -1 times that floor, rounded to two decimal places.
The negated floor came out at -7.72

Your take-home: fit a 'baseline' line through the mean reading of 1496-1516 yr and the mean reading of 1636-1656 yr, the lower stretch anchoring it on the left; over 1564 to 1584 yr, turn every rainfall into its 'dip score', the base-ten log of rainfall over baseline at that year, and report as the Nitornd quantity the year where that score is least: 1578 yr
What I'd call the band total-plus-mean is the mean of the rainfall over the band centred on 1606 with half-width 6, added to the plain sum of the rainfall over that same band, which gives 28.1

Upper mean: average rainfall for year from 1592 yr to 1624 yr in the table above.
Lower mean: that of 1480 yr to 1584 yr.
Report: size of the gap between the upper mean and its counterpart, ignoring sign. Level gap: 0.6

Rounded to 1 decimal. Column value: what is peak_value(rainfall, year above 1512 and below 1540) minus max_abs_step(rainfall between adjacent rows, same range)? 7.6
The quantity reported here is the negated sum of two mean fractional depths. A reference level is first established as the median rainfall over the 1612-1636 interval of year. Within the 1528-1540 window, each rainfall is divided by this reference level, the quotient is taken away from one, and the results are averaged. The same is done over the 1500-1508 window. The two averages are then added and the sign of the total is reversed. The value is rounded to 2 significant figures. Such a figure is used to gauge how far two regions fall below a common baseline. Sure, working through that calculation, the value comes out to 0.21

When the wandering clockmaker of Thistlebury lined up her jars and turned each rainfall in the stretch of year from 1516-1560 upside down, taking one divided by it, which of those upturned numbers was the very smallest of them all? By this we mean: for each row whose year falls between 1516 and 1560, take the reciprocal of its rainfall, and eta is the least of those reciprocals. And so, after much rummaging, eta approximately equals 0.124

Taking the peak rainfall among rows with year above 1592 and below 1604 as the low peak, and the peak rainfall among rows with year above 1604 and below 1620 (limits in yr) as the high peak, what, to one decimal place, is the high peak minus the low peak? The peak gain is -0.3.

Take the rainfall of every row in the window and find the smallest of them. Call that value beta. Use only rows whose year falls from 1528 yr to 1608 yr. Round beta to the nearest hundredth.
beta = 6.51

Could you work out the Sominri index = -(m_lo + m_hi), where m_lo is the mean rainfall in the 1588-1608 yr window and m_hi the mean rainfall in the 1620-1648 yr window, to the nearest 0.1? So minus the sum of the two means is -14.4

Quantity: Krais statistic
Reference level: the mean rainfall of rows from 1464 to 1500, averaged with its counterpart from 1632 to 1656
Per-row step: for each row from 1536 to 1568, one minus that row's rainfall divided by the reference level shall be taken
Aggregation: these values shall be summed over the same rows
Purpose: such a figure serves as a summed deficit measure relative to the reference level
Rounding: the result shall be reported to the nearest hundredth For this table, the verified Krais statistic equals 0.80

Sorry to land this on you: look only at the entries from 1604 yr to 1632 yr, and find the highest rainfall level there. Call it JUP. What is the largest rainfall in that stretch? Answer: 7.19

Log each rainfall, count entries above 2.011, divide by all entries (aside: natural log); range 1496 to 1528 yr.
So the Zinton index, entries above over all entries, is 1.00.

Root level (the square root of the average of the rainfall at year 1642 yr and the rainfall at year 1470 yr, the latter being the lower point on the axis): 2.81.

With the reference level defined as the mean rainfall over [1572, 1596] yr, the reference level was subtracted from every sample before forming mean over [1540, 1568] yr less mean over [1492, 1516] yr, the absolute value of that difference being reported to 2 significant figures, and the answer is 1.0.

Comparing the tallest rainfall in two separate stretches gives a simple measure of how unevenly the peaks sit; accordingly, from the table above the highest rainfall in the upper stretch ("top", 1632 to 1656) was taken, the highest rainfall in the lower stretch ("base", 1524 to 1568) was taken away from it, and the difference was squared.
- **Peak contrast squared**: 0.01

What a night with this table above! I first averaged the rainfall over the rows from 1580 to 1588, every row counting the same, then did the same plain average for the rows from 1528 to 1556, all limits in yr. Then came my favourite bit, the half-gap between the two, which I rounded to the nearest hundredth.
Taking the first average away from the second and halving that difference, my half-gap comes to 0.19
